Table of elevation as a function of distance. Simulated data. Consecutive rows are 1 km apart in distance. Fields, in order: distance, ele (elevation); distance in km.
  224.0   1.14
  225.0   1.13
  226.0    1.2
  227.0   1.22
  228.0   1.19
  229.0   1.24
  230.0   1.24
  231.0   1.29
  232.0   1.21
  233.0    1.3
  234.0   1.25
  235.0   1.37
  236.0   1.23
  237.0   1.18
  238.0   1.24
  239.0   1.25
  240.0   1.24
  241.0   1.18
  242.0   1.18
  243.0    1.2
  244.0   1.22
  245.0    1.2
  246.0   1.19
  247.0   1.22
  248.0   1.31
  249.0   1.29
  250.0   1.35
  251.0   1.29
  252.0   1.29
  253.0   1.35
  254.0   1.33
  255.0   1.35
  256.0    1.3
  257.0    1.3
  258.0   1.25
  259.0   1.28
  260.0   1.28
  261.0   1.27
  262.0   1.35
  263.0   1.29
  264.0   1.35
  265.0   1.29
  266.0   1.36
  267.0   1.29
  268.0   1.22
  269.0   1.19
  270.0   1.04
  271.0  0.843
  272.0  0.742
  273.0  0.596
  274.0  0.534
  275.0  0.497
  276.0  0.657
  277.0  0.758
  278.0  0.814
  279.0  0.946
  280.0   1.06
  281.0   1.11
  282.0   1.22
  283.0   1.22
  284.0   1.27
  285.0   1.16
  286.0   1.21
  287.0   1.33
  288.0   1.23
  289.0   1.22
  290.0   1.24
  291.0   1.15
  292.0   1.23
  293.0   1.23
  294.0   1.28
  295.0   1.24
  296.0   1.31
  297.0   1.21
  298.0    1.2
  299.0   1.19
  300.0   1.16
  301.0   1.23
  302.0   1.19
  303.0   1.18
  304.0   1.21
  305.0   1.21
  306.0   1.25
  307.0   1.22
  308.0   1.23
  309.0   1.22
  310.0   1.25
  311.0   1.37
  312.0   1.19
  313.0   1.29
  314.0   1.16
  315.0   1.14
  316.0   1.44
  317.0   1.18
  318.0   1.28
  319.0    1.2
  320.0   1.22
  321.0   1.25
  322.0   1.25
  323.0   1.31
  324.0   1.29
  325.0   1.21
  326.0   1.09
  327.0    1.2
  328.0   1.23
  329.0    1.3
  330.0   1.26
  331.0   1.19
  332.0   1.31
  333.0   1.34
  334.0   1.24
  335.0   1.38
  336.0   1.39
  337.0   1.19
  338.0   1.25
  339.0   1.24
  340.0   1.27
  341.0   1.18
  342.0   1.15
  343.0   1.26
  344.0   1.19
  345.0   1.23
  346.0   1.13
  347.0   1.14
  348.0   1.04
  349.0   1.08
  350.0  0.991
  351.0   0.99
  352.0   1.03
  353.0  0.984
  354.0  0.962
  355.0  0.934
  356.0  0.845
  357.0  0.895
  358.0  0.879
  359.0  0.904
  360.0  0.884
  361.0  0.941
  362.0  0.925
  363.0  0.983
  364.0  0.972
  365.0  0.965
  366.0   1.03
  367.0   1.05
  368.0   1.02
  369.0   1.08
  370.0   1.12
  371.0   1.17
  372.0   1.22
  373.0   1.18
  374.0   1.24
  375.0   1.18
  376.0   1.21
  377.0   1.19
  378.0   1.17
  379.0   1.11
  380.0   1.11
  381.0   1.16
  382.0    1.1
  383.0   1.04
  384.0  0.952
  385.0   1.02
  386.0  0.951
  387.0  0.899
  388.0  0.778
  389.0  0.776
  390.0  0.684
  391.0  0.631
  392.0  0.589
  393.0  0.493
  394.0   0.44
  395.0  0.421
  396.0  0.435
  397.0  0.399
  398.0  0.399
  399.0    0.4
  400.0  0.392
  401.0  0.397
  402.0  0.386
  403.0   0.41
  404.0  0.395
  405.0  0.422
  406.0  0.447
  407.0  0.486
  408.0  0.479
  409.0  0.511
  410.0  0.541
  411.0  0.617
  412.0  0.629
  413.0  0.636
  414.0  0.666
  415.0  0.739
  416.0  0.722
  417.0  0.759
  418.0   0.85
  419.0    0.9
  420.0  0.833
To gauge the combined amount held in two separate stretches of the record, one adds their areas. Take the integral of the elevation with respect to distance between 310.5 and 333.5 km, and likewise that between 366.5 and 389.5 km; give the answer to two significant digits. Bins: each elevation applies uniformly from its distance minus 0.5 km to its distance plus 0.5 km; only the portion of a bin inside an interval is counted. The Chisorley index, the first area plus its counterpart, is 53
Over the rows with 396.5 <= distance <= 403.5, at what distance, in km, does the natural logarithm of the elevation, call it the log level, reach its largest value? 403.0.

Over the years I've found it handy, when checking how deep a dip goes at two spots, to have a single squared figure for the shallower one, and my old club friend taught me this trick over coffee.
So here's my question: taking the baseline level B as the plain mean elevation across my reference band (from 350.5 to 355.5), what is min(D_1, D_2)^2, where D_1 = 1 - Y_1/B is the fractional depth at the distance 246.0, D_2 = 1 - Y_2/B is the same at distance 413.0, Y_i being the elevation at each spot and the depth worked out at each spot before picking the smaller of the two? 0.05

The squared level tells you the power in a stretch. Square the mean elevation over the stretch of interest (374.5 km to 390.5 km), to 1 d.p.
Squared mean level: 1.0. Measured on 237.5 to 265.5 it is 1.6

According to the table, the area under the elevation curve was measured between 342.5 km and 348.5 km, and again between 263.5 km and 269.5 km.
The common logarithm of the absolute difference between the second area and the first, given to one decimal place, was -0.1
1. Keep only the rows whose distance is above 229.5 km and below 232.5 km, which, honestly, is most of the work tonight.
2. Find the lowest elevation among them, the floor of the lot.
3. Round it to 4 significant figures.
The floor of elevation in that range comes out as 1.210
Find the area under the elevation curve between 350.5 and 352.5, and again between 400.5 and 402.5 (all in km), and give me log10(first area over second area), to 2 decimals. 0.41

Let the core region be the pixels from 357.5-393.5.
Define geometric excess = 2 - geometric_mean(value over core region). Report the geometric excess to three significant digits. 1.03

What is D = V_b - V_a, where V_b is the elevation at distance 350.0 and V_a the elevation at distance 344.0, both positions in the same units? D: -0.2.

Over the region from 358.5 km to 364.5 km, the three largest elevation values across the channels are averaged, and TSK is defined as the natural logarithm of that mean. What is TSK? -0.035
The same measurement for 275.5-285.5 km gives 0.212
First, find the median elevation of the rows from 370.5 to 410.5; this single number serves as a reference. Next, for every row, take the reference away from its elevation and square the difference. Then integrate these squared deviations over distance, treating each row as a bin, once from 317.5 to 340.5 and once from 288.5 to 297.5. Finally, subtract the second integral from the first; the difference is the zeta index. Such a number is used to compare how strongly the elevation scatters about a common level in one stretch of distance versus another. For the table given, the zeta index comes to 5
